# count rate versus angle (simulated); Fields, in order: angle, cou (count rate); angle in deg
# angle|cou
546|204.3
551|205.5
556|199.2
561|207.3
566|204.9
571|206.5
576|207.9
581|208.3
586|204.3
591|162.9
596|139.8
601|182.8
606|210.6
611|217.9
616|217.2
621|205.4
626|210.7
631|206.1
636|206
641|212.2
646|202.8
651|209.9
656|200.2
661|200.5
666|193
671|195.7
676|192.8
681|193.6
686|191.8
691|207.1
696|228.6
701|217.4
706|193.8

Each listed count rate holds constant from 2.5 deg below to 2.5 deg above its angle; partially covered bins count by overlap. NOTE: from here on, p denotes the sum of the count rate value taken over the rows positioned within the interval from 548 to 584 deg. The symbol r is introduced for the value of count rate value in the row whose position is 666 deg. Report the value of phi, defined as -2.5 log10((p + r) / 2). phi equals -7.28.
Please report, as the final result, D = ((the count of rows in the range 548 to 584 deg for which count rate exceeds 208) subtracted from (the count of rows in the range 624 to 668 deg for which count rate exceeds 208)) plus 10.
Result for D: 12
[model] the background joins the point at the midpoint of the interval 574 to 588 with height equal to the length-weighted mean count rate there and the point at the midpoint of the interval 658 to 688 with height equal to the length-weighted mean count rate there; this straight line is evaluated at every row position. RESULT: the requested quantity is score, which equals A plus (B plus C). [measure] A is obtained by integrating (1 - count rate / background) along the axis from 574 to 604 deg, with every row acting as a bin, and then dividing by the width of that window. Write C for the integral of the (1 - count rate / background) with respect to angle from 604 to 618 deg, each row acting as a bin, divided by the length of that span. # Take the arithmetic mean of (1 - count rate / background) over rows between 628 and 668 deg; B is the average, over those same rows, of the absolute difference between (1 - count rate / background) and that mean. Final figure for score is 0.06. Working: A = 0.10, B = 0.018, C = -0.06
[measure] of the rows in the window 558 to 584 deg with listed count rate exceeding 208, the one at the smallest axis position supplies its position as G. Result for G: 581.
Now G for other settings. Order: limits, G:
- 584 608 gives 606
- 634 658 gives 641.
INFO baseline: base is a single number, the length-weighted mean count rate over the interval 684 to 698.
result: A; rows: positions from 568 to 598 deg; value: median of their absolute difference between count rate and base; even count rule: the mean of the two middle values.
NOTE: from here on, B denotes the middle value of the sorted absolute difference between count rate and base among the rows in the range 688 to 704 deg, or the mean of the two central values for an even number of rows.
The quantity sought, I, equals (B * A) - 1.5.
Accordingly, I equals 29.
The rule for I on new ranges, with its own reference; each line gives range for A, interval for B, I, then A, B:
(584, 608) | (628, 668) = 122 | 26.3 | 5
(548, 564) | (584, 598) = 164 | 3.6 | 46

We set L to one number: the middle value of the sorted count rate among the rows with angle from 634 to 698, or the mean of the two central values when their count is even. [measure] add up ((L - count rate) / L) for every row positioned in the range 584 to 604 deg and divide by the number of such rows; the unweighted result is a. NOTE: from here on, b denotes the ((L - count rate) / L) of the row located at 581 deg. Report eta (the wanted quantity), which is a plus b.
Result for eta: 0.10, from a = 0.14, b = -0.04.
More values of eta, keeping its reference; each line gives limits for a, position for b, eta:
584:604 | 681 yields 0.17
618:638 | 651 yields -0.08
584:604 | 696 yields 0.00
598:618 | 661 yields -0.03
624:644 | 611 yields -0.13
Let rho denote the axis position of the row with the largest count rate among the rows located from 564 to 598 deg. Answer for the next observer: 581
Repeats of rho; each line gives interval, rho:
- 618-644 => 641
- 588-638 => 611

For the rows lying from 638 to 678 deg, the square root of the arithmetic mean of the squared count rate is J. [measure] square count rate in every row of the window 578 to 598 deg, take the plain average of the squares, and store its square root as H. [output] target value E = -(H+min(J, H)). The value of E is -362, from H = 181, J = 201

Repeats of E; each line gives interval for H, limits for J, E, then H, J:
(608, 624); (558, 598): -408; 214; 194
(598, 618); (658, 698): -408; 208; 201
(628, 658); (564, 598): -399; 206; 192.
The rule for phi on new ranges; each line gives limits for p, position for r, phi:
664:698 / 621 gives -7.26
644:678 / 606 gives -7.26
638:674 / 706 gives -7.26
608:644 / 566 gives -7.31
